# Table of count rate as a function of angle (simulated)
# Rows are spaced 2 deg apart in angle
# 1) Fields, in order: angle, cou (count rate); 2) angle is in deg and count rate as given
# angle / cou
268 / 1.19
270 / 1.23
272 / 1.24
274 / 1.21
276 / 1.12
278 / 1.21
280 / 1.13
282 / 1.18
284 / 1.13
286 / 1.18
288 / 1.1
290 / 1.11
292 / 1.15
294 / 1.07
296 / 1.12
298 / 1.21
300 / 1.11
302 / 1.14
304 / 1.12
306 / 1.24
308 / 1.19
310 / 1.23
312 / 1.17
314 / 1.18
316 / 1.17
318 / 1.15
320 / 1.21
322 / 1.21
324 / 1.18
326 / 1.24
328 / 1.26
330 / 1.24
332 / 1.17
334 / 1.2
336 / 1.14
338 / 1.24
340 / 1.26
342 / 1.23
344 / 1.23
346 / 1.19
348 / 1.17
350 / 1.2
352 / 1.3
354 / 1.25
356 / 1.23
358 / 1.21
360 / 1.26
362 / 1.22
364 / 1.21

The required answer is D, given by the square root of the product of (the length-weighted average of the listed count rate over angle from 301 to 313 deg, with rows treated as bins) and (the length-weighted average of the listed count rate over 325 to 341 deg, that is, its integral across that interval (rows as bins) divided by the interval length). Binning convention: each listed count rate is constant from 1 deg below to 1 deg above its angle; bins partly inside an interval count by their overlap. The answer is 1.20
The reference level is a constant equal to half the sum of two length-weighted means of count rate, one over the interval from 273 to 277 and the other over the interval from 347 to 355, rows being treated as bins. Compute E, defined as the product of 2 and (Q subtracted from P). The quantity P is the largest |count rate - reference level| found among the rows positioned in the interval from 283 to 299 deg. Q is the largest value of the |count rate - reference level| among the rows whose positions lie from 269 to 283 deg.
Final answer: 0.10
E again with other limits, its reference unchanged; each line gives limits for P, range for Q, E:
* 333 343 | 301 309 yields -0.03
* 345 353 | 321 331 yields 0.08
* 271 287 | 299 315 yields -0.02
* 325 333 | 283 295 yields -0.13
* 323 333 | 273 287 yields -0.03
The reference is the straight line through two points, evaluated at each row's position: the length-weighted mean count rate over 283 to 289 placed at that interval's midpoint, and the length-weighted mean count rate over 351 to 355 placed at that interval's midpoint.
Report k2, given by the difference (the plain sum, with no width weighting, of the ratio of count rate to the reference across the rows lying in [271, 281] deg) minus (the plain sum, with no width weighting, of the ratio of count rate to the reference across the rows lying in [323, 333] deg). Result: 0.32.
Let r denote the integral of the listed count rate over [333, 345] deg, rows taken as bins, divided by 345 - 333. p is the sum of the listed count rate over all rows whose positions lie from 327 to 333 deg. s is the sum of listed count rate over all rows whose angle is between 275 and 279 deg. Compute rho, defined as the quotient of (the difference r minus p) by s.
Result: -1.1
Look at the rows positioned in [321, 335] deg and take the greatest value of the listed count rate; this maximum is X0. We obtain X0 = 1.26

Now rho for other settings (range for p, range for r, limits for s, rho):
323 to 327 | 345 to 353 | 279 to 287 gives -0.3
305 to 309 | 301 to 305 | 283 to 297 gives -0.2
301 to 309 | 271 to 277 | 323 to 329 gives -1.0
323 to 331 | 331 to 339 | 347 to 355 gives -0.8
